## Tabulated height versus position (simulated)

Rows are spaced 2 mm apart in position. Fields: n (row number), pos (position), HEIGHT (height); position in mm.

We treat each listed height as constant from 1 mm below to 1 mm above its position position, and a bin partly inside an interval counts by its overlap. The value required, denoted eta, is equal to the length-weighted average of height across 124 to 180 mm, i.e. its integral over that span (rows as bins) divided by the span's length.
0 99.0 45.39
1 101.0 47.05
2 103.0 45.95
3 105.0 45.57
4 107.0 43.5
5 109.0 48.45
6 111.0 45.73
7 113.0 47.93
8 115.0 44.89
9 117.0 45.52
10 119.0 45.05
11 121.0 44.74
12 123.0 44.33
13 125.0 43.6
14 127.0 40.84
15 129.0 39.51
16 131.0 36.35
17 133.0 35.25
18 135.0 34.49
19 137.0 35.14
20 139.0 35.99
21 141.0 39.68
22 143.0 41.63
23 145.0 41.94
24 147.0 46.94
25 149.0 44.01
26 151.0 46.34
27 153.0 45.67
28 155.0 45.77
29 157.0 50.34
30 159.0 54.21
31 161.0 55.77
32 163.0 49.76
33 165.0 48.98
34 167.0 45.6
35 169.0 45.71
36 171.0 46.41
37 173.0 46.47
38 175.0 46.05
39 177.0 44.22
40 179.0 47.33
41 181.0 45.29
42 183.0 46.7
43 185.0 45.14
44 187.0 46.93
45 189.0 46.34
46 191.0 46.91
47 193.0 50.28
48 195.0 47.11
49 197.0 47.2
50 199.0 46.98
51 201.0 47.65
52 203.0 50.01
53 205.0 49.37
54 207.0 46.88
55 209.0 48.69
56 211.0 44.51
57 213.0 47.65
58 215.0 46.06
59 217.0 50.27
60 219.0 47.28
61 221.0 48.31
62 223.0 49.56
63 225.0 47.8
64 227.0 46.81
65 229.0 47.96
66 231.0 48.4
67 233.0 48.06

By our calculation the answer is 44.1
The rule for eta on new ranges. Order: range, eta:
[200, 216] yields 47.6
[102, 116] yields 46.0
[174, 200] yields 46.7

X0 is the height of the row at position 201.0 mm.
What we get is 47.65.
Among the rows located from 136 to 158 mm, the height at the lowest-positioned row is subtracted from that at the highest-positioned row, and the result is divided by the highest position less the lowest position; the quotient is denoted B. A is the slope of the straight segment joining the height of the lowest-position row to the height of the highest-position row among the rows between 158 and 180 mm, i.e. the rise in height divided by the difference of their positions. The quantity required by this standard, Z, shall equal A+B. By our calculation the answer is 0.4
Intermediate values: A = -0.3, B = 0.8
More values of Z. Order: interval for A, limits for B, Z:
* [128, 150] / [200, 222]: 0.3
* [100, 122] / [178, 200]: -0.1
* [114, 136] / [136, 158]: 0.2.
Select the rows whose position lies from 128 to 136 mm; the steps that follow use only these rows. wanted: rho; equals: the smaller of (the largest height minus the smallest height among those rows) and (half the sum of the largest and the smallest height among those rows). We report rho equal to 5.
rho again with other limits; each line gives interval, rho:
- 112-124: 4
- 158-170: 10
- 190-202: 3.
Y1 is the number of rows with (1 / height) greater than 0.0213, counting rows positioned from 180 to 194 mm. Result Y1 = 6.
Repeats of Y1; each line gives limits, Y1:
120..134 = 7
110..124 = 6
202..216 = 3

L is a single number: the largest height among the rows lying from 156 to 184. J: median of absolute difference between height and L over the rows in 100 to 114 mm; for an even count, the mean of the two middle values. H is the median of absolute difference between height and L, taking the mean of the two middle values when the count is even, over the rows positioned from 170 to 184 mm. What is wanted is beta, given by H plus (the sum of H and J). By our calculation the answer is 28.5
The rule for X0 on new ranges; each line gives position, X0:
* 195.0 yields 47.11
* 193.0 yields 50.28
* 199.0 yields 46.98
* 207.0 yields 46.88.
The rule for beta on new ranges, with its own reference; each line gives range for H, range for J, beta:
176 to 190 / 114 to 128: 29.9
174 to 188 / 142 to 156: 29.5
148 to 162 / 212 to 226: 26.8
